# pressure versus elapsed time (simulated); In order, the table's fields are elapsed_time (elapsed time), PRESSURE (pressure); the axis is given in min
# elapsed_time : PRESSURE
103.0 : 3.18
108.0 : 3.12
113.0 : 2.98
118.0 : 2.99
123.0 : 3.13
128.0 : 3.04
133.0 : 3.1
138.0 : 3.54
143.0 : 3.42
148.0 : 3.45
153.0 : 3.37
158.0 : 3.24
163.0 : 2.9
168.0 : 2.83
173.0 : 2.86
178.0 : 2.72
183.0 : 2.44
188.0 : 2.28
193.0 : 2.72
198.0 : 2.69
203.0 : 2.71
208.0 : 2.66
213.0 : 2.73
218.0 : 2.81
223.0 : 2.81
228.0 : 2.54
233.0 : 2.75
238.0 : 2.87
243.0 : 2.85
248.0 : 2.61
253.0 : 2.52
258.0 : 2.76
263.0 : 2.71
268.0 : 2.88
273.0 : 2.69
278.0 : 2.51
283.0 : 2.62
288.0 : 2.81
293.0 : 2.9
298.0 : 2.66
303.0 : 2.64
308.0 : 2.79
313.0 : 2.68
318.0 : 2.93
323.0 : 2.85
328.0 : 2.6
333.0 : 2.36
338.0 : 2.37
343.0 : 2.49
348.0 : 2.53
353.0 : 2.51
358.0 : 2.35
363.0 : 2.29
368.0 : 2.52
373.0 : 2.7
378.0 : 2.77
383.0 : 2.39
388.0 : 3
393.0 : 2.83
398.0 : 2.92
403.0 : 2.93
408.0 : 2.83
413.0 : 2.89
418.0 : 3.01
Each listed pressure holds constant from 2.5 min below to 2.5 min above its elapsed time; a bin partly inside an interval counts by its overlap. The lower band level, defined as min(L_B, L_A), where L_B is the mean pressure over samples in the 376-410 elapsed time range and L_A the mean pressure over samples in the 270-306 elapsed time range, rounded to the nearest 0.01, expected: 2.69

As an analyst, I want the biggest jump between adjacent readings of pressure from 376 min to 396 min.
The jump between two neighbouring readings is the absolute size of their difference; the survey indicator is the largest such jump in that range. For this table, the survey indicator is 0.61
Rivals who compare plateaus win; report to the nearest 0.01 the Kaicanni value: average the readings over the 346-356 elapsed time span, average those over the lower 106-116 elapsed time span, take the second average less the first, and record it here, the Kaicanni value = 0.53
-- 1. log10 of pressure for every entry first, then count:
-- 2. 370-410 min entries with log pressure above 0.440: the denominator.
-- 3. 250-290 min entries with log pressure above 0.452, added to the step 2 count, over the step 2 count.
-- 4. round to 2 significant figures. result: 1.2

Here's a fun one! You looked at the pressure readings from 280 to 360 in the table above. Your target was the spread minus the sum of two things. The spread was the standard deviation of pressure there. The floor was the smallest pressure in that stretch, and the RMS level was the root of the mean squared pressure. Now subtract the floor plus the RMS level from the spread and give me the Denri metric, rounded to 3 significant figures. -4.80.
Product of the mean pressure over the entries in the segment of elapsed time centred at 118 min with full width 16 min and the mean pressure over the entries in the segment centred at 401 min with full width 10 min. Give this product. 8.87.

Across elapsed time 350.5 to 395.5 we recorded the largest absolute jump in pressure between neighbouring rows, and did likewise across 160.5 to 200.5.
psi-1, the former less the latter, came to 0.17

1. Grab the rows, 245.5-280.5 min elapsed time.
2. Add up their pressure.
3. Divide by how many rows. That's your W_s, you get 2.67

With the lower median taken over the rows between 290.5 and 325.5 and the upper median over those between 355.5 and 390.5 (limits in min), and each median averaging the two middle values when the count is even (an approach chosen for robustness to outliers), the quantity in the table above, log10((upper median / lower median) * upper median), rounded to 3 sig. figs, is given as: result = 0.357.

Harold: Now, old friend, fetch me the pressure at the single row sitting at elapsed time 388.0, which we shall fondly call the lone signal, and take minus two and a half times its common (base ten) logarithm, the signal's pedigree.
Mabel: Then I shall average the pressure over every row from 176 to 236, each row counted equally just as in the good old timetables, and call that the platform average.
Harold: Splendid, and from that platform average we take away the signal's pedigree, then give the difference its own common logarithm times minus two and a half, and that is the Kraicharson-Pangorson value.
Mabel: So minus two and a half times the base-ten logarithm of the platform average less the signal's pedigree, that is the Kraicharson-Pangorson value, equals -1.463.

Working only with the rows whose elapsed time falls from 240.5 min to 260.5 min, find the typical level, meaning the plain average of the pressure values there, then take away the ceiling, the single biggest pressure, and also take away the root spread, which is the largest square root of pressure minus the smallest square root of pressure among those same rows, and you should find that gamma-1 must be -0.27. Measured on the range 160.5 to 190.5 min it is -0.42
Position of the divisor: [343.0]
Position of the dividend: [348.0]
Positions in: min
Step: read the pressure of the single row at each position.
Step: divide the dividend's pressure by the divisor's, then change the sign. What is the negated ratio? -1.02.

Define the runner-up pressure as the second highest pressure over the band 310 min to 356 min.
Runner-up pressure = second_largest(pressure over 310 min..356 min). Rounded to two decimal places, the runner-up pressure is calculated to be 2.85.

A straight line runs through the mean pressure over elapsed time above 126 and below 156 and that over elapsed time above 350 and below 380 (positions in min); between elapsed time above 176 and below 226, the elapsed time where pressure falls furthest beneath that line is 188.0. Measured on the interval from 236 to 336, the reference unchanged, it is 253.0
